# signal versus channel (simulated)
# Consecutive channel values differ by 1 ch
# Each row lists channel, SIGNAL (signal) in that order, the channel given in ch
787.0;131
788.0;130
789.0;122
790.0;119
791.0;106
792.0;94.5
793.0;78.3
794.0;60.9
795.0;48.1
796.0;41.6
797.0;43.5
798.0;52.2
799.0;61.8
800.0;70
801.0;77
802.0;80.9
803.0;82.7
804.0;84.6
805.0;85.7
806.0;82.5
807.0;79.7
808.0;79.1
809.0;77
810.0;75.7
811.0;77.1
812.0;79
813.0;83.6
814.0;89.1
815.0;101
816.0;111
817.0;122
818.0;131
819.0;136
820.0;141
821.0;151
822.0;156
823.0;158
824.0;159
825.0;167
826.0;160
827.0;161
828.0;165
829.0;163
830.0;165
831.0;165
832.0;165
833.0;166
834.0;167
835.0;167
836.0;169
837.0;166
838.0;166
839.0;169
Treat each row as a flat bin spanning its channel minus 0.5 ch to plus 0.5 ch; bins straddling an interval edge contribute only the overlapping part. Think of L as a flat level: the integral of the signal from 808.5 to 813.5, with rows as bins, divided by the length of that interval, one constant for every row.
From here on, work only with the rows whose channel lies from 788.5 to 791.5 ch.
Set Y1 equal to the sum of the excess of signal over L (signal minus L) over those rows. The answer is 112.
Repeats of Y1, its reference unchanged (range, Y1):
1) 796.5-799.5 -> -78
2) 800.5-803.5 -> 5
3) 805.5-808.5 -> 6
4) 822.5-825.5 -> 249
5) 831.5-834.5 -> 263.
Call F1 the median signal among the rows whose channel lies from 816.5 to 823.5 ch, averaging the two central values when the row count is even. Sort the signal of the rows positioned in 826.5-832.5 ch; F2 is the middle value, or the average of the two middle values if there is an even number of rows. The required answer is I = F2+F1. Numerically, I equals 306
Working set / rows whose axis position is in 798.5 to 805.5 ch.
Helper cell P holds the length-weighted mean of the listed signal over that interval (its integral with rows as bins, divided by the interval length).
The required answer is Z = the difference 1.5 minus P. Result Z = -76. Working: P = 78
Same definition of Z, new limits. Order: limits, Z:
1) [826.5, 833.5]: -163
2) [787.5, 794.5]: -100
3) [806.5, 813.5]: -77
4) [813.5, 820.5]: -117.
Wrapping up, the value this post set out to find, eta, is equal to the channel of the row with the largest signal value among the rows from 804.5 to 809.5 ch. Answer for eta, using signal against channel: 805.0 ch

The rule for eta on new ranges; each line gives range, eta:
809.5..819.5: 819.0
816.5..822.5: 822.0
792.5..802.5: 802.0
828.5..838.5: 836.0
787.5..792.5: 788.0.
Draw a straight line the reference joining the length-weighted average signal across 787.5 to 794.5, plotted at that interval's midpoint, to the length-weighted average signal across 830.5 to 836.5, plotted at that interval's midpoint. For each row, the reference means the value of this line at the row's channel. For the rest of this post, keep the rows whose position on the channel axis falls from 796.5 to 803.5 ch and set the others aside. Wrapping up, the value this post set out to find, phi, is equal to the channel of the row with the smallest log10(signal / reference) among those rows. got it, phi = 797.0 ch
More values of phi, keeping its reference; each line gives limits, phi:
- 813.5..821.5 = 814.0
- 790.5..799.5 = 796.0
